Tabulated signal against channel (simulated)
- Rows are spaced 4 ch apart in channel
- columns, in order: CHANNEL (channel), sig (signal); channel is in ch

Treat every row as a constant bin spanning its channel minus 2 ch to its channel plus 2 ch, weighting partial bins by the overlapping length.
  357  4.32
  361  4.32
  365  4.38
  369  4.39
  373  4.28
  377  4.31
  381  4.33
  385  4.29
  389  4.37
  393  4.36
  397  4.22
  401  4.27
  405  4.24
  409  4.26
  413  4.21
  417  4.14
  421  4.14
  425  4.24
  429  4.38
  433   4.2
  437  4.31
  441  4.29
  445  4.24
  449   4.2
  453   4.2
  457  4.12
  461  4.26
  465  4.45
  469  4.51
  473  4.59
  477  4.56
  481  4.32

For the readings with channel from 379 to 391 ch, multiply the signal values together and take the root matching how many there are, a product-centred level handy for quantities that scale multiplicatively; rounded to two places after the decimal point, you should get 4.33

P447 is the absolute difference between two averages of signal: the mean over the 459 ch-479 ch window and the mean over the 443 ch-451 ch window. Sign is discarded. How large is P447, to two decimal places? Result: 0.25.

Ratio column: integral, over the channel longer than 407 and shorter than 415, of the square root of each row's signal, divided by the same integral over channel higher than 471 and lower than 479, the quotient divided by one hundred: 0.0096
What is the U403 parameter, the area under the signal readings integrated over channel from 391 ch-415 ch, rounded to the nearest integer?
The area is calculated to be 102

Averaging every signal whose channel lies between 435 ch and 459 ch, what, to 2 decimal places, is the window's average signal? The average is 4.23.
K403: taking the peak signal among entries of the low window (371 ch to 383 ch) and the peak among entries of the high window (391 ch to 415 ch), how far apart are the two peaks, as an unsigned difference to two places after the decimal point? 0.03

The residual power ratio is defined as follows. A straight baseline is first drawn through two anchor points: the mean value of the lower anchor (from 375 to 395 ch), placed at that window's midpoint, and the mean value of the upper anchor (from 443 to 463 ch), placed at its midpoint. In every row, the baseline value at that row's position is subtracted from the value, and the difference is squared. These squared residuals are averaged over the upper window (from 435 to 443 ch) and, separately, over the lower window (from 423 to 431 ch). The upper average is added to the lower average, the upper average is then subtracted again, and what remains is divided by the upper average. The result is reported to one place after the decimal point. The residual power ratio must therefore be 1.8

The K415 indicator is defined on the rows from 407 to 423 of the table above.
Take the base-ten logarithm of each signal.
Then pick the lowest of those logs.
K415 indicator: 0.617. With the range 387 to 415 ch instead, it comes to 0.624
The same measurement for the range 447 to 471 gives 0.615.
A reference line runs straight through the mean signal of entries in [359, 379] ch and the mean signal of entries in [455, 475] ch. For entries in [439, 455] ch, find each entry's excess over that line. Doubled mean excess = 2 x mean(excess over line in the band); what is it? -0.29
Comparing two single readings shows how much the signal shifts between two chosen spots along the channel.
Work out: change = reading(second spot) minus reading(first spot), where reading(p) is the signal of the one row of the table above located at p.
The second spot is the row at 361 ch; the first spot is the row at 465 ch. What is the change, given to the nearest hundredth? -0.13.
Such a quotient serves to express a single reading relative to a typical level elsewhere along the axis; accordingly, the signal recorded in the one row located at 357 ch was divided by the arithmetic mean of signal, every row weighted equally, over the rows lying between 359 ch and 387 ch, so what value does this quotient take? 1.00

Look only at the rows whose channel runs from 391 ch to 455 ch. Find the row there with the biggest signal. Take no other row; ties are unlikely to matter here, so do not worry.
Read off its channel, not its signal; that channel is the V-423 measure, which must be 429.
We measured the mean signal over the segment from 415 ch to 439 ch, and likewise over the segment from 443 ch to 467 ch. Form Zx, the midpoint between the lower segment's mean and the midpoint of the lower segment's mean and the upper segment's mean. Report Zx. 4.24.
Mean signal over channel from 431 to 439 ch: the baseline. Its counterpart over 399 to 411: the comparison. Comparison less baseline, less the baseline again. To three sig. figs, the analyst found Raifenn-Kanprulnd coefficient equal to -4.25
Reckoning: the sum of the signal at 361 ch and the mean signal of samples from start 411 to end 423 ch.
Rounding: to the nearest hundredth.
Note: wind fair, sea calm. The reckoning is 8.48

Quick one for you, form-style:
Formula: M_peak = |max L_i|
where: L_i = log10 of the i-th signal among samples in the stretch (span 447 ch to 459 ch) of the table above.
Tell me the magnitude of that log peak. 0.623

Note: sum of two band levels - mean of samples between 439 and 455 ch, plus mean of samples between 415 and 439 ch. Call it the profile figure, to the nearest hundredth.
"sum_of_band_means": 8.47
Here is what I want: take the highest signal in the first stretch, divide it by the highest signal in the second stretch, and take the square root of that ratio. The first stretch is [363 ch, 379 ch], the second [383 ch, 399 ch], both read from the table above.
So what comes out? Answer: 1.00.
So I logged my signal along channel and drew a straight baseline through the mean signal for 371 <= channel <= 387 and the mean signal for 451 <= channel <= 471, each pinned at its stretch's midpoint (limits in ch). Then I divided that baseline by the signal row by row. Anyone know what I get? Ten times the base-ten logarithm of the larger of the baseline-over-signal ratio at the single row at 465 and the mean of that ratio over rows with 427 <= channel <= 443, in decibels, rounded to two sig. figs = 0.012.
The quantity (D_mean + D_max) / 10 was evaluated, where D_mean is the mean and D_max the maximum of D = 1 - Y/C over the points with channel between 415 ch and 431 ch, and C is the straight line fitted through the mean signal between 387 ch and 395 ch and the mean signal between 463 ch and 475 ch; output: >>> 0.011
